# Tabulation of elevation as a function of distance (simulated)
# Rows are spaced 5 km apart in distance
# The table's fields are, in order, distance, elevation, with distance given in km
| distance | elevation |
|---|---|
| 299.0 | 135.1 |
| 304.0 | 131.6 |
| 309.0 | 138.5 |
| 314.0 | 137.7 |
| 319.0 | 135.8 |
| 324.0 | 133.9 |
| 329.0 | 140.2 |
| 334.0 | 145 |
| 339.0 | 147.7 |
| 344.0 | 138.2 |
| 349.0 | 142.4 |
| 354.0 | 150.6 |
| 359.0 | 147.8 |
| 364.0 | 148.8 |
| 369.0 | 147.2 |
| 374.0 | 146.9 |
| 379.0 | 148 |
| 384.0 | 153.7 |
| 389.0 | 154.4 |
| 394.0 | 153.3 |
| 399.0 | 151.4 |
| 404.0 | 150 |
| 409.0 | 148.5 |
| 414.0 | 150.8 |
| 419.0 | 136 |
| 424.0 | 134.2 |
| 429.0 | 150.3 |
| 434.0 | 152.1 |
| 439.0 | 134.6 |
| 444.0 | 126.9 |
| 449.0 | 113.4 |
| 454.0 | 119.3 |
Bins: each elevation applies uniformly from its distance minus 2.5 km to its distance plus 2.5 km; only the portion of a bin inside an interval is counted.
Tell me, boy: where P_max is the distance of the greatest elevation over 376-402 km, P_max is 389.0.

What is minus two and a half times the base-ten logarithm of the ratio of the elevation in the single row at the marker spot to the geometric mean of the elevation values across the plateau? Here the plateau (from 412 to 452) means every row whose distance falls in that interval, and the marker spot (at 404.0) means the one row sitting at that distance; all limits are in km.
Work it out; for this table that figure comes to -0.10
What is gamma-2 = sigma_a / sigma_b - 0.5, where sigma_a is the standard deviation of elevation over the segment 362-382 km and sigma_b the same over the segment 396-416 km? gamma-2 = 0.18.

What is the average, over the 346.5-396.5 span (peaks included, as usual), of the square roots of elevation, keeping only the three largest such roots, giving 12.4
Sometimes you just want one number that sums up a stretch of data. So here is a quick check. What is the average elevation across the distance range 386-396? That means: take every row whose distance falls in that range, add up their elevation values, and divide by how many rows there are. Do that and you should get 153.9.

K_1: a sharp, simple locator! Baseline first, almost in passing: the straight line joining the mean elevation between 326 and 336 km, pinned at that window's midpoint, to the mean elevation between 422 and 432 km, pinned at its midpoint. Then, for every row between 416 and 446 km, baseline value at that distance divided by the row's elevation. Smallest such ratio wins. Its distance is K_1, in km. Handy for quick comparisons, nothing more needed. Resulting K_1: 434.0 km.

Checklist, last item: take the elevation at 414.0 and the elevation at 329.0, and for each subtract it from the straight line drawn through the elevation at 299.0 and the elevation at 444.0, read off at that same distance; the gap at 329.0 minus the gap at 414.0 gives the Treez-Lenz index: 15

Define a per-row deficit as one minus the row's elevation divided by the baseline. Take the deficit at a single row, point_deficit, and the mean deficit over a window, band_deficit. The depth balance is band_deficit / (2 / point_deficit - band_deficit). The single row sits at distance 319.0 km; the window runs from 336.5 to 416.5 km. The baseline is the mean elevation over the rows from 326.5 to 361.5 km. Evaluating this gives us -0.0009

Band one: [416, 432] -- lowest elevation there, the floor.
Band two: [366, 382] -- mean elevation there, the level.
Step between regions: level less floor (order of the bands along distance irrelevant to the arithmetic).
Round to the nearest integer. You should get 13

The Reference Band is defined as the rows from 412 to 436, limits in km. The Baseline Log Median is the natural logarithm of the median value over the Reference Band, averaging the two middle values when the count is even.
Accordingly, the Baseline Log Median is 5.01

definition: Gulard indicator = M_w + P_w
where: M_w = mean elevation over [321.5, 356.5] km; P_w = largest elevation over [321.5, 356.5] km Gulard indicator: 293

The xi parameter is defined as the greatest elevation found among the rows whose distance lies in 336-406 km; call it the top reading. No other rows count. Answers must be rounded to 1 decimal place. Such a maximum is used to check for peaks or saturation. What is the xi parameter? 154.4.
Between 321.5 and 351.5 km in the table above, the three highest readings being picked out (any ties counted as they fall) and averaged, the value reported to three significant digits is 145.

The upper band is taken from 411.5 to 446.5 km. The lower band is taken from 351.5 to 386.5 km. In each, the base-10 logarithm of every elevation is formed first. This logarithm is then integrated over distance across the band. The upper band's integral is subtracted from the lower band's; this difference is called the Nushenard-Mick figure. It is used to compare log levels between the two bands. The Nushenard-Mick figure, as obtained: 0.90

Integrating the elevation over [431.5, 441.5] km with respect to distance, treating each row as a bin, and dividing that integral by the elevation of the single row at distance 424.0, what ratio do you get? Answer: 11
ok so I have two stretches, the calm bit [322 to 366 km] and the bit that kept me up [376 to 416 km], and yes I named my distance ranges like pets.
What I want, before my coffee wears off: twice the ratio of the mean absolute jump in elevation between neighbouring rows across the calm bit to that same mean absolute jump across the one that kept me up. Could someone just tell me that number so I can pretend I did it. 5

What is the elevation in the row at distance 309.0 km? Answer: 138.5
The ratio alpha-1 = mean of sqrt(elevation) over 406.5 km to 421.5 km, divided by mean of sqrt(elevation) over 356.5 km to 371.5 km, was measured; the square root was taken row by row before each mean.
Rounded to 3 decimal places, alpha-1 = 0.990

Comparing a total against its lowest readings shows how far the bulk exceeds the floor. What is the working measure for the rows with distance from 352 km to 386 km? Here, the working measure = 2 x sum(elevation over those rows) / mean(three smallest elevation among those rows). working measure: 14.2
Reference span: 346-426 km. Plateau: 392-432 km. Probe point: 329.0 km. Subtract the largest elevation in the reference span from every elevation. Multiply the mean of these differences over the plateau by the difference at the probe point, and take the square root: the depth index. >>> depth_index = 10.4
